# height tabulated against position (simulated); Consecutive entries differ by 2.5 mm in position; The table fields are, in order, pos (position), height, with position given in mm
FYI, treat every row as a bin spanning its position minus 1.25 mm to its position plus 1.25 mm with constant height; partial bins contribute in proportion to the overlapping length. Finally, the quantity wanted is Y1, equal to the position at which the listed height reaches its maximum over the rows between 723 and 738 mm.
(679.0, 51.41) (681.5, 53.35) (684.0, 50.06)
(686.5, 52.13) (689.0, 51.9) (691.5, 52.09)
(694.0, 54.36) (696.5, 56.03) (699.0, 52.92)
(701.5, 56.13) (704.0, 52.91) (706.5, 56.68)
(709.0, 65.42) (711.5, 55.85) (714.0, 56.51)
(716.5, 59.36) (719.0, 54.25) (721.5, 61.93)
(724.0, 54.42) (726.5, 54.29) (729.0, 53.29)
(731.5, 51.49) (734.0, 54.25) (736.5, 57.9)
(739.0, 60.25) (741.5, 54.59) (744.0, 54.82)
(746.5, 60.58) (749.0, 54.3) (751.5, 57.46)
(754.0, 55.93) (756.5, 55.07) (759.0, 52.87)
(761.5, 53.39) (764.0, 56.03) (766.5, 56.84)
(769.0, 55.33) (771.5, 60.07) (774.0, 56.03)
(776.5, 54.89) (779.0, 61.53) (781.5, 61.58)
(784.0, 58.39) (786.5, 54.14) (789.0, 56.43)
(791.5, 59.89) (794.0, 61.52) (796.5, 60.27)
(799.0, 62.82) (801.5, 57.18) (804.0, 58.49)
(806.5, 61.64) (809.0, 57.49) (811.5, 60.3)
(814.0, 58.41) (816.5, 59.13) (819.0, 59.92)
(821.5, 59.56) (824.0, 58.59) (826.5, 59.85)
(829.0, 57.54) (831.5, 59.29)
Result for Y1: 736.5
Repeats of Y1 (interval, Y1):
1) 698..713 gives 709.0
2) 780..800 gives 799.0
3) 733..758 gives 746.5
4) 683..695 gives 694.0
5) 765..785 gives 781.5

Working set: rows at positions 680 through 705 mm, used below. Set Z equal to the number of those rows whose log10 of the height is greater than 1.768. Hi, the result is 0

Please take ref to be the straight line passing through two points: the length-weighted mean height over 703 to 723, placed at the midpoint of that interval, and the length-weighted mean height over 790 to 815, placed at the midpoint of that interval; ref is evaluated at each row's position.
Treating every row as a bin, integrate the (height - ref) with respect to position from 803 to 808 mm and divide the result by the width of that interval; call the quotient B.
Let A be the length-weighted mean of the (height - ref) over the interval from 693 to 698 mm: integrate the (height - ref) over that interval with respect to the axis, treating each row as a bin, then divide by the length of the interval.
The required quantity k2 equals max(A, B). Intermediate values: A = -2.4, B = 0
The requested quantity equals 0.2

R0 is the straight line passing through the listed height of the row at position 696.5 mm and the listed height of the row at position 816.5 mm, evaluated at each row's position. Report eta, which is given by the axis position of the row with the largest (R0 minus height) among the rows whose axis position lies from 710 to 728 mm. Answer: 726.5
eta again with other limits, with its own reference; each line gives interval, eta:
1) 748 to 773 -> 759.0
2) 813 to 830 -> 829.0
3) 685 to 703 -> 689.0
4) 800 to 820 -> 801.5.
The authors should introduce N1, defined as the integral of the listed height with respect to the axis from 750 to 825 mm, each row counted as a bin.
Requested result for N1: 4352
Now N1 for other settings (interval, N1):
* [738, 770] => 1790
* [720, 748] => 1572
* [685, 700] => 798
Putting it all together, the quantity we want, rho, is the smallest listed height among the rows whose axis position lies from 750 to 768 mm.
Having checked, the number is 52.87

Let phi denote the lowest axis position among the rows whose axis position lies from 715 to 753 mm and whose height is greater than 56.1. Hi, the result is 716.5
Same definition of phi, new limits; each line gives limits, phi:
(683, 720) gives 701.5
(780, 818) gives 781.5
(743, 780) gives 746.5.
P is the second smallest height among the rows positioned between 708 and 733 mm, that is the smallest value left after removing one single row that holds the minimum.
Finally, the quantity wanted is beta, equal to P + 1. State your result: 54.3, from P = 53.29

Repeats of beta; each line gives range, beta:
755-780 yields 54.4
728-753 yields 54.3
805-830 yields 58.5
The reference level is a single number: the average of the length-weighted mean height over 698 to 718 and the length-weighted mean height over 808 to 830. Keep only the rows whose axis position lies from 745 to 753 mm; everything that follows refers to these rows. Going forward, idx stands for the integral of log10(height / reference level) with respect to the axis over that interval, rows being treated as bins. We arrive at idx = -0.04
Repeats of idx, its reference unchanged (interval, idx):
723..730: -0.22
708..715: 0.05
